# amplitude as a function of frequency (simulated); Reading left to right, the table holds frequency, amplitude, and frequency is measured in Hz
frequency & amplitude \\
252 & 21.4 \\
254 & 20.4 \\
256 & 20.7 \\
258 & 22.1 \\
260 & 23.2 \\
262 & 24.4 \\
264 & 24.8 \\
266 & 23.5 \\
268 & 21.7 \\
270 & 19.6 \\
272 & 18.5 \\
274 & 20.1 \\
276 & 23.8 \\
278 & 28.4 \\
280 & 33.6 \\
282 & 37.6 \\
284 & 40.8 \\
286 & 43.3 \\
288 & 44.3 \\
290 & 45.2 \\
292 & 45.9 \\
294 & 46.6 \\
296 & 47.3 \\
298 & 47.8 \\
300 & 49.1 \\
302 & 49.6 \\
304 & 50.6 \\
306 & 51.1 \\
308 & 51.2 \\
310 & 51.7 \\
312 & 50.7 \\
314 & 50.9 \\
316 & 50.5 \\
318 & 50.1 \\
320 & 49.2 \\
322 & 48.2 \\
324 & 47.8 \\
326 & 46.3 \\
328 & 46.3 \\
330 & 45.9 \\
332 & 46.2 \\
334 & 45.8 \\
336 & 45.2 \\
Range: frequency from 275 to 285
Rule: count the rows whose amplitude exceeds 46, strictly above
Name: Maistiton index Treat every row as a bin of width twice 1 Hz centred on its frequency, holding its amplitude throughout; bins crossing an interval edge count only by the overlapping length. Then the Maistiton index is 0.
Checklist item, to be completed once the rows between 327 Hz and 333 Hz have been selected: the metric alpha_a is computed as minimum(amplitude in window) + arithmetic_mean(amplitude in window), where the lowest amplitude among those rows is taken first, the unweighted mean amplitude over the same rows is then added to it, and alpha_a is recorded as 92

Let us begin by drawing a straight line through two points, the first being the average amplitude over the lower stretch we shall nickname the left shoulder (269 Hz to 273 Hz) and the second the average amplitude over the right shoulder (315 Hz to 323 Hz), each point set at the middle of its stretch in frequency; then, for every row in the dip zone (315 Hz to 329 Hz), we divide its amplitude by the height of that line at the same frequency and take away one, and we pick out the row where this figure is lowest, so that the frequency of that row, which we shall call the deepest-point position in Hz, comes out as 328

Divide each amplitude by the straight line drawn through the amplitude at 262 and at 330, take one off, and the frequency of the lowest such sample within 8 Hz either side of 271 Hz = 272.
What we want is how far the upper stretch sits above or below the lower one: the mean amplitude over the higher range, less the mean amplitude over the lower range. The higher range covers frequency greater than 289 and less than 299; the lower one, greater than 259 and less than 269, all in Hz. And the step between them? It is 23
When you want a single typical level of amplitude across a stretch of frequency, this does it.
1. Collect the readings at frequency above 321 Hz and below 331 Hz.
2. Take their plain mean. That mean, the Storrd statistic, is 47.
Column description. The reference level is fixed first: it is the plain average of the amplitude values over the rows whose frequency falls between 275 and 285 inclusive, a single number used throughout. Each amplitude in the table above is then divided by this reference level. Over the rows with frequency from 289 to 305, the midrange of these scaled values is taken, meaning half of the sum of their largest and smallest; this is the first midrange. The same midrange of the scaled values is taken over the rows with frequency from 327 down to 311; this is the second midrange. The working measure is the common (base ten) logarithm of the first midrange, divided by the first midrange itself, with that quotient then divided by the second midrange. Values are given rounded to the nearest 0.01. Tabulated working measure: 0.08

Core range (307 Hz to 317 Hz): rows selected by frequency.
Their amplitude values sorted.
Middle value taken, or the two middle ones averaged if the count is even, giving 51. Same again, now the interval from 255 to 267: 23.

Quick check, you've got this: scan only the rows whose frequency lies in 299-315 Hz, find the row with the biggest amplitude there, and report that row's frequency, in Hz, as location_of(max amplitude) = 310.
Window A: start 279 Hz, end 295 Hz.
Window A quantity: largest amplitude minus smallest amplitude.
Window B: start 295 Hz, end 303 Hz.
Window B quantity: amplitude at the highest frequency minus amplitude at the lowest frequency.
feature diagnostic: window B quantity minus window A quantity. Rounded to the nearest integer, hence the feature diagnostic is -11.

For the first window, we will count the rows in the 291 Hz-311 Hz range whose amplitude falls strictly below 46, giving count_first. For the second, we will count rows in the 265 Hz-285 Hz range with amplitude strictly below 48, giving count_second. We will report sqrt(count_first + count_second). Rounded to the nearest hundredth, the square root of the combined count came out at 3.32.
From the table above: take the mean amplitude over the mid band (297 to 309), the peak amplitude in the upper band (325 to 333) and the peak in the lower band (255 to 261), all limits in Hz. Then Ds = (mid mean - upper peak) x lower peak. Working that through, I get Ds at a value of 84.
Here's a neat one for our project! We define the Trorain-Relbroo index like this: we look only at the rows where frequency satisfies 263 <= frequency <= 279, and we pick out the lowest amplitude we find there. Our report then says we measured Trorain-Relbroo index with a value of 18.5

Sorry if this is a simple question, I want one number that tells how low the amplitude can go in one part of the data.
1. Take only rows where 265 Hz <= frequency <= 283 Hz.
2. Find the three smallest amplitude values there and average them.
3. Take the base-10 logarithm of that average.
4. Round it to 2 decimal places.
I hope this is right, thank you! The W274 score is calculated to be 1.29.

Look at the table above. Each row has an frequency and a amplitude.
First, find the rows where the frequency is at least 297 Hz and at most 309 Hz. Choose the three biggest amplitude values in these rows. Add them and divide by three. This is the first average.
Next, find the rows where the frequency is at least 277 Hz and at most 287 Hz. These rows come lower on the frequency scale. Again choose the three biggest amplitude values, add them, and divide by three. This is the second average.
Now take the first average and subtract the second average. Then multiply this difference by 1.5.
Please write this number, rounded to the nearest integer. 16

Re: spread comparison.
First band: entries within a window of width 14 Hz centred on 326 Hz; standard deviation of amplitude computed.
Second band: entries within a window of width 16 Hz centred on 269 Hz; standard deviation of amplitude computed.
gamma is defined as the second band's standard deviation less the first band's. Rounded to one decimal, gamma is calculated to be 1.1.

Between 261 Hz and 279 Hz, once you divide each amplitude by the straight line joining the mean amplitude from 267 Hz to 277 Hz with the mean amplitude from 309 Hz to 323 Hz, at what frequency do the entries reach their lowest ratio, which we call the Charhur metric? 272 Hz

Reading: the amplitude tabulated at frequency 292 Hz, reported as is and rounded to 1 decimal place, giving 45.9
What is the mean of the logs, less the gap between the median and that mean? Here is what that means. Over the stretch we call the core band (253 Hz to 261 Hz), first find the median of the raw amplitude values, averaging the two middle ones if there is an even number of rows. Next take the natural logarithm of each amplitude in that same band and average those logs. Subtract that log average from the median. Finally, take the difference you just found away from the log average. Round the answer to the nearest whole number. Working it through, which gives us -15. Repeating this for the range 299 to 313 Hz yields -43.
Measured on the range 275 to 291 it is -32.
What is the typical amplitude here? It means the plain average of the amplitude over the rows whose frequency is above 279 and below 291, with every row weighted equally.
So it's 41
